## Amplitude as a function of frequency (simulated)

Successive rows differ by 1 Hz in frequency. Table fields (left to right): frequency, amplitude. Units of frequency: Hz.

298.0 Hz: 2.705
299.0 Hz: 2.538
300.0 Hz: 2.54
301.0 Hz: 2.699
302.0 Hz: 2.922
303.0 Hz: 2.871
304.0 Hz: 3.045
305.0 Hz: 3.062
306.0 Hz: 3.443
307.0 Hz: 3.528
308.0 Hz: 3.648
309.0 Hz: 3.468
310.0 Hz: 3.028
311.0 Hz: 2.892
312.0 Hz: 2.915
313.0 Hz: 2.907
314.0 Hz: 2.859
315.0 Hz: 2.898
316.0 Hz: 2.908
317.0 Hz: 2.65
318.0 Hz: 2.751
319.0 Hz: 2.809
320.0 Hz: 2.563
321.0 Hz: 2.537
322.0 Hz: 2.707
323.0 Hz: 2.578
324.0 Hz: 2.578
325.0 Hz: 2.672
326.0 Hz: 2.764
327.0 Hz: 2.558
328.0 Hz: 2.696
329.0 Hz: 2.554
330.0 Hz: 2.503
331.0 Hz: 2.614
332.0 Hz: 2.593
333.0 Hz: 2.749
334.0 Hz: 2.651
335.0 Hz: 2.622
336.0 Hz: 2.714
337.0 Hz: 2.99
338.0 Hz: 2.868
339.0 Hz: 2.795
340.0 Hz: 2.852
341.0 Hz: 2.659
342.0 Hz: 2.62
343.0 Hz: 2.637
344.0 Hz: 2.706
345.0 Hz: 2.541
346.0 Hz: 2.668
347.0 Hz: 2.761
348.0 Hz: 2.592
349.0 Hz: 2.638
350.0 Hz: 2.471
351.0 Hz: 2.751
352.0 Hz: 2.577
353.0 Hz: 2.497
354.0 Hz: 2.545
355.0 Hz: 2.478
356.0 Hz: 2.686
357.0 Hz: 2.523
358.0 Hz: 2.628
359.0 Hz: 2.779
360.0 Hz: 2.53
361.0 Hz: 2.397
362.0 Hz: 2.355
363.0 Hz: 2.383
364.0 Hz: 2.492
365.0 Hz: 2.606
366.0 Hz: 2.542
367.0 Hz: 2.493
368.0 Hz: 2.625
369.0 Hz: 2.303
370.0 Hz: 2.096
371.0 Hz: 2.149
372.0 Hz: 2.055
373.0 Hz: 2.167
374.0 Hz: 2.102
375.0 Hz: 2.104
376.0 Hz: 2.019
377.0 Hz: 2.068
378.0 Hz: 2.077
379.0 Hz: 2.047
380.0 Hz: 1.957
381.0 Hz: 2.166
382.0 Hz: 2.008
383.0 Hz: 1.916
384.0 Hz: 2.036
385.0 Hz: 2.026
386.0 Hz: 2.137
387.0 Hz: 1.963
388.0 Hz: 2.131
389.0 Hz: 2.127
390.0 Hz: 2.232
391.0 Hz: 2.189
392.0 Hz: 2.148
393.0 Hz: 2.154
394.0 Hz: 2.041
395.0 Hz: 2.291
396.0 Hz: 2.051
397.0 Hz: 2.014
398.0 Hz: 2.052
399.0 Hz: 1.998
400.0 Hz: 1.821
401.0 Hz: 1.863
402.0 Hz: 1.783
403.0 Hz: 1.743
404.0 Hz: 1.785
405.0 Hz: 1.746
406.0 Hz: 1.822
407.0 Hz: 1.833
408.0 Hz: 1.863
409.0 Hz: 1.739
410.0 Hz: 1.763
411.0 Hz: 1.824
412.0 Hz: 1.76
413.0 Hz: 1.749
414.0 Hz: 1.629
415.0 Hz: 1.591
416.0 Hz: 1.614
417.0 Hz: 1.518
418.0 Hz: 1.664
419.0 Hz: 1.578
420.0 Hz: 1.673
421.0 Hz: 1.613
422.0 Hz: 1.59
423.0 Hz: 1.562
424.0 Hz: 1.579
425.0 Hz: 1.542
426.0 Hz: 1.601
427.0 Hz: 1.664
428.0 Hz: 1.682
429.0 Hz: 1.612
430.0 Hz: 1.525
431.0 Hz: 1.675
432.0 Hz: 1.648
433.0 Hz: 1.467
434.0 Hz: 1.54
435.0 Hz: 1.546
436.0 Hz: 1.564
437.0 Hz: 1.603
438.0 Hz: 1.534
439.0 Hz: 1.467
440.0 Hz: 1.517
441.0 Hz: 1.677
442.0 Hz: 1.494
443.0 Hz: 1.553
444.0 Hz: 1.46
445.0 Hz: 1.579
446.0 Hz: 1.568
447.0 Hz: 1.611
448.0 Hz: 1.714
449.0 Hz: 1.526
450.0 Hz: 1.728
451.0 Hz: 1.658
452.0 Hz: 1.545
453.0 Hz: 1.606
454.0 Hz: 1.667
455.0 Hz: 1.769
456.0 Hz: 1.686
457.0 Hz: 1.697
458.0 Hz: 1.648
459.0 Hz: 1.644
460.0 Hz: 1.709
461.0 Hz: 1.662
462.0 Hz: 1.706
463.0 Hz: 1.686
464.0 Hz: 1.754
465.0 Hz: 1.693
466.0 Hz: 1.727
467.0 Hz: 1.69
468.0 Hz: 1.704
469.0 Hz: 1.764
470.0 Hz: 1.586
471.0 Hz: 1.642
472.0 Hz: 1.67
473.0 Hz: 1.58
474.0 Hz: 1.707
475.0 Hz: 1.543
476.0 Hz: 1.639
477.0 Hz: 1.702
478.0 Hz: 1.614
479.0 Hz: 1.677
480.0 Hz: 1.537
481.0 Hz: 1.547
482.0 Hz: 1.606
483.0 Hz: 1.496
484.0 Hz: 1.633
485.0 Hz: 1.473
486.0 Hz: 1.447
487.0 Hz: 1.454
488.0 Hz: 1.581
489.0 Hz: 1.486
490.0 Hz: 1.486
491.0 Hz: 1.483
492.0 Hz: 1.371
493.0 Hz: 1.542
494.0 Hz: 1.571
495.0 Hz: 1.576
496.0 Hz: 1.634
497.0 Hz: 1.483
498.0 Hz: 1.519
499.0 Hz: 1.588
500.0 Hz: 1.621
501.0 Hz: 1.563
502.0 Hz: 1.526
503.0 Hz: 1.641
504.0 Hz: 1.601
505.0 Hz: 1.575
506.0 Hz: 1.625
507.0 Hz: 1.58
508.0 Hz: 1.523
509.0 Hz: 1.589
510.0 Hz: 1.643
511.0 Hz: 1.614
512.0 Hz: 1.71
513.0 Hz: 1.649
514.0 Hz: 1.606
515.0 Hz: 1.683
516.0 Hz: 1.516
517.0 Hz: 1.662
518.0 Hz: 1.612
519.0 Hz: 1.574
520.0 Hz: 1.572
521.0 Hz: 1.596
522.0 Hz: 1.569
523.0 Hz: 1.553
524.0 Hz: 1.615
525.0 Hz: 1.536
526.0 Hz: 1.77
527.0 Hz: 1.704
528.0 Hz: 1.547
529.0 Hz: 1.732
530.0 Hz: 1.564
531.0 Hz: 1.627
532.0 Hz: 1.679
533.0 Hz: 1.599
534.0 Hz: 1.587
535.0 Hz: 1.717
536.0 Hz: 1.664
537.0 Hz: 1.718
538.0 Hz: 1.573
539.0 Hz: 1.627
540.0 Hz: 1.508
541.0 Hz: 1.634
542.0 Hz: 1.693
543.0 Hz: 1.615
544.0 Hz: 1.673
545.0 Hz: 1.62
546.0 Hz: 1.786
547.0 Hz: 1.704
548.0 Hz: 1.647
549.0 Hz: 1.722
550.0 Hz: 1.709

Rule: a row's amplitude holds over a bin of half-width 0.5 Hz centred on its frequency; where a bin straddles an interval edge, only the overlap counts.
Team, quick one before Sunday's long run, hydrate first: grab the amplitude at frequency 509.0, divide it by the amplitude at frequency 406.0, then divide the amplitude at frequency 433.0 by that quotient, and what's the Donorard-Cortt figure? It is 1.7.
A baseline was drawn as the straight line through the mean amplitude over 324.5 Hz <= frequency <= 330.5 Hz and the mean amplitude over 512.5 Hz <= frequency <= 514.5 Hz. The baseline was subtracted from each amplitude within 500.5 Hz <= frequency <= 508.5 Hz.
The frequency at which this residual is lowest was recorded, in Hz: 502.0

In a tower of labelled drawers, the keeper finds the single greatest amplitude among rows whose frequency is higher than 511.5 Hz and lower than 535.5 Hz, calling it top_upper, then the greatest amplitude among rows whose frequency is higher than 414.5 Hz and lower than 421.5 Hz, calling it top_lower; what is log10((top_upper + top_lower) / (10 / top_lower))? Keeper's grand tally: -0.24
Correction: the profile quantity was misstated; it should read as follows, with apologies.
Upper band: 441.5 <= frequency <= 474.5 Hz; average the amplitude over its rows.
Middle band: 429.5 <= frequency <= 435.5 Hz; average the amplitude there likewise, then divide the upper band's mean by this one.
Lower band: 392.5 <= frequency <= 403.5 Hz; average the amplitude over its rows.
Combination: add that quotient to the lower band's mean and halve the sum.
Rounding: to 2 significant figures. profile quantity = 1.5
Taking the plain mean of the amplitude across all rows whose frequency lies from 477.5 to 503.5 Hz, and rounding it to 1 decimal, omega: 1.5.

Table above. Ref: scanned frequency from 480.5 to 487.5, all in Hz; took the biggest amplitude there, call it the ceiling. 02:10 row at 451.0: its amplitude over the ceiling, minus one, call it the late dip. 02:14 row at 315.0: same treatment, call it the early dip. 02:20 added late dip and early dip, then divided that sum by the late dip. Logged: 52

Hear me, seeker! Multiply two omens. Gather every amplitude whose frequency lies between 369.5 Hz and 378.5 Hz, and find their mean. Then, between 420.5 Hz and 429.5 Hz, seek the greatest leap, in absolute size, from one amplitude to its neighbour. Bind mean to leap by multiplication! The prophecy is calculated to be 0.147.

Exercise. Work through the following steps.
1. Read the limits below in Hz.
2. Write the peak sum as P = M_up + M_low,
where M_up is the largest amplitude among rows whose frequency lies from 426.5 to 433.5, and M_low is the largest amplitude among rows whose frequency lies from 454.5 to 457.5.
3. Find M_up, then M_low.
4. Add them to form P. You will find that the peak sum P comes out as 3.45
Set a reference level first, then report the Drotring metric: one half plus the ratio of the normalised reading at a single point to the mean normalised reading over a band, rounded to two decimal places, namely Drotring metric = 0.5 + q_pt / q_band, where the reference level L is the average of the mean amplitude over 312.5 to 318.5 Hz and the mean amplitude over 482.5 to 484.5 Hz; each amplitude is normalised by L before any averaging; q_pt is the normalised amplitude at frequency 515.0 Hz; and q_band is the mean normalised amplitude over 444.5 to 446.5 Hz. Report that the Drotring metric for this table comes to 1.57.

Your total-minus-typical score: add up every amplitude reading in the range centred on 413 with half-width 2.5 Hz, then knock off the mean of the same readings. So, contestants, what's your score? 6.8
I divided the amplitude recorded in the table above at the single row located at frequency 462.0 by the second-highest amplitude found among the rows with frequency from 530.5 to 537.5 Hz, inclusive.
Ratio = 0.99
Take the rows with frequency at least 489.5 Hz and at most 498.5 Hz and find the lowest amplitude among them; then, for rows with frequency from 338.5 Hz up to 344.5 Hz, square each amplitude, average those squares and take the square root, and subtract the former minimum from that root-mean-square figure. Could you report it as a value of 1.34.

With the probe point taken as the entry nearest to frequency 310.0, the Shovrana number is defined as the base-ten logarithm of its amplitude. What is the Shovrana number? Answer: 0.48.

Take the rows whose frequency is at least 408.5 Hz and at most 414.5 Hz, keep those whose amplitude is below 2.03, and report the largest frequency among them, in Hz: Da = 414.0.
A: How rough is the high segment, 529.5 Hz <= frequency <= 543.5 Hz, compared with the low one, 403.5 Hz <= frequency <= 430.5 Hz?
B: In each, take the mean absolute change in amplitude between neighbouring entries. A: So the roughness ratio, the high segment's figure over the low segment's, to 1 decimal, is 1.4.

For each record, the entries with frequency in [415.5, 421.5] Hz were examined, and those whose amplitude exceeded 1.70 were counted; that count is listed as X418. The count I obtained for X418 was 0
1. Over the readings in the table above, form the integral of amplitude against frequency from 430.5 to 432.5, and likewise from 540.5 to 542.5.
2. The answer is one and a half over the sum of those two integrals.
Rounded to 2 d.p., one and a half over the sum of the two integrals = 0.23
